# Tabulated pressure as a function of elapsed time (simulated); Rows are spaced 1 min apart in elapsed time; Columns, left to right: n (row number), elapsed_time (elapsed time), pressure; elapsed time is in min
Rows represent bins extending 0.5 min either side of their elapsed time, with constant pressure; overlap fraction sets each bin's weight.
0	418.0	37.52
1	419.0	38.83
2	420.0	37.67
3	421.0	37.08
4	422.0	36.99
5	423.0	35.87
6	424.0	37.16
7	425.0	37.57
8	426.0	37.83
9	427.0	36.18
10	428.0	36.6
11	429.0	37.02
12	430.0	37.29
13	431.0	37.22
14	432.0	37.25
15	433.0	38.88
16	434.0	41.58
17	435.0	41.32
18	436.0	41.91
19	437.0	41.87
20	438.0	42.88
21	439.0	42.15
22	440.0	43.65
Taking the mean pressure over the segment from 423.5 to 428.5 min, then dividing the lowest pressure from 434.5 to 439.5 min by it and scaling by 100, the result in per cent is 111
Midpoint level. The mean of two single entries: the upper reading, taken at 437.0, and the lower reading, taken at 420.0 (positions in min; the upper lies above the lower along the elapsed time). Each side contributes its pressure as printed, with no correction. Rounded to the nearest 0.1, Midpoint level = 39.8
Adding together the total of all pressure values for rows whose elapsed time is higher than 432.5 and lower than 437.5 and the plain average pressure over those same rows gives 247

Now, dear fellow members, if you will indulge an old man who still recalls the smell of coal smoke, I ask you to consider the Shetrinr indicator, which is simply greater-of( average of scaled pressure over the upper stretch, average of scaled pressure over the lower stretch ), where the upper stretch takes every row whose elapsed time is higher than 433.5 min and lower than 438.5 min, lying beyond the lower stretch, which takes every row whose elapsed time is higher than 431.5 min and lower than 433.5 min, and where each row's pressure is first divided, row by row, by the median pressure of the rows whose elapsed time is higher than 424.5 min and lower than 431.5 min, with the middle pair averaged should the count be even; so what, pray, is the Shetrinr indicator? 1.13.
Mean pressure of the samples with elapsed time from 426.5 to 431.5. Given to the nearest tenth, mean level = 36.9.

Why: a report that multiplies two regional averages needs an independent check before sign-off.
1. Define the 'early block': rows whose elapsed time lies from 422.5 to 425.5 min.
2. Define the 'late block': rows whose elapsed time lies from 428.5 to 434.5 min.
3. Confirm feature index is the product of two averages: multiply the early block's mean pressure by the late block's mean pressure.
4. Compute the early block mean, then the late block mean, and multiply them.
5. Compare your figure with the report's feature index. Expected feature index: 1409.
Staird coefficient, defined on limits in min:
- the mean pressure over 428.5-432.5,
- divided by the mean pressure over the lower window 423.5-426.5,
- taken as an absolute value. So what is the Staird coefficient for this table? 0.99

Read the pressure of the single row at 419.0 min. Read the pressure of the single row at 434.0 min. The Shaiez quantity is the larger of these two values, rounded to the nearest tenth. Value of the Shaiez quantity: 41.6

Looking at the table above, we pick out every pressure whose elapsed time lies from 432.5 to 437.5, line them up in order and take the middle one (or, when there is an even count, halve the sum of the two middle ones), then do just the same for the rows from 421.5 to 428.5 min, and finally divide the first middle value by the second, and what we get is 1.12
